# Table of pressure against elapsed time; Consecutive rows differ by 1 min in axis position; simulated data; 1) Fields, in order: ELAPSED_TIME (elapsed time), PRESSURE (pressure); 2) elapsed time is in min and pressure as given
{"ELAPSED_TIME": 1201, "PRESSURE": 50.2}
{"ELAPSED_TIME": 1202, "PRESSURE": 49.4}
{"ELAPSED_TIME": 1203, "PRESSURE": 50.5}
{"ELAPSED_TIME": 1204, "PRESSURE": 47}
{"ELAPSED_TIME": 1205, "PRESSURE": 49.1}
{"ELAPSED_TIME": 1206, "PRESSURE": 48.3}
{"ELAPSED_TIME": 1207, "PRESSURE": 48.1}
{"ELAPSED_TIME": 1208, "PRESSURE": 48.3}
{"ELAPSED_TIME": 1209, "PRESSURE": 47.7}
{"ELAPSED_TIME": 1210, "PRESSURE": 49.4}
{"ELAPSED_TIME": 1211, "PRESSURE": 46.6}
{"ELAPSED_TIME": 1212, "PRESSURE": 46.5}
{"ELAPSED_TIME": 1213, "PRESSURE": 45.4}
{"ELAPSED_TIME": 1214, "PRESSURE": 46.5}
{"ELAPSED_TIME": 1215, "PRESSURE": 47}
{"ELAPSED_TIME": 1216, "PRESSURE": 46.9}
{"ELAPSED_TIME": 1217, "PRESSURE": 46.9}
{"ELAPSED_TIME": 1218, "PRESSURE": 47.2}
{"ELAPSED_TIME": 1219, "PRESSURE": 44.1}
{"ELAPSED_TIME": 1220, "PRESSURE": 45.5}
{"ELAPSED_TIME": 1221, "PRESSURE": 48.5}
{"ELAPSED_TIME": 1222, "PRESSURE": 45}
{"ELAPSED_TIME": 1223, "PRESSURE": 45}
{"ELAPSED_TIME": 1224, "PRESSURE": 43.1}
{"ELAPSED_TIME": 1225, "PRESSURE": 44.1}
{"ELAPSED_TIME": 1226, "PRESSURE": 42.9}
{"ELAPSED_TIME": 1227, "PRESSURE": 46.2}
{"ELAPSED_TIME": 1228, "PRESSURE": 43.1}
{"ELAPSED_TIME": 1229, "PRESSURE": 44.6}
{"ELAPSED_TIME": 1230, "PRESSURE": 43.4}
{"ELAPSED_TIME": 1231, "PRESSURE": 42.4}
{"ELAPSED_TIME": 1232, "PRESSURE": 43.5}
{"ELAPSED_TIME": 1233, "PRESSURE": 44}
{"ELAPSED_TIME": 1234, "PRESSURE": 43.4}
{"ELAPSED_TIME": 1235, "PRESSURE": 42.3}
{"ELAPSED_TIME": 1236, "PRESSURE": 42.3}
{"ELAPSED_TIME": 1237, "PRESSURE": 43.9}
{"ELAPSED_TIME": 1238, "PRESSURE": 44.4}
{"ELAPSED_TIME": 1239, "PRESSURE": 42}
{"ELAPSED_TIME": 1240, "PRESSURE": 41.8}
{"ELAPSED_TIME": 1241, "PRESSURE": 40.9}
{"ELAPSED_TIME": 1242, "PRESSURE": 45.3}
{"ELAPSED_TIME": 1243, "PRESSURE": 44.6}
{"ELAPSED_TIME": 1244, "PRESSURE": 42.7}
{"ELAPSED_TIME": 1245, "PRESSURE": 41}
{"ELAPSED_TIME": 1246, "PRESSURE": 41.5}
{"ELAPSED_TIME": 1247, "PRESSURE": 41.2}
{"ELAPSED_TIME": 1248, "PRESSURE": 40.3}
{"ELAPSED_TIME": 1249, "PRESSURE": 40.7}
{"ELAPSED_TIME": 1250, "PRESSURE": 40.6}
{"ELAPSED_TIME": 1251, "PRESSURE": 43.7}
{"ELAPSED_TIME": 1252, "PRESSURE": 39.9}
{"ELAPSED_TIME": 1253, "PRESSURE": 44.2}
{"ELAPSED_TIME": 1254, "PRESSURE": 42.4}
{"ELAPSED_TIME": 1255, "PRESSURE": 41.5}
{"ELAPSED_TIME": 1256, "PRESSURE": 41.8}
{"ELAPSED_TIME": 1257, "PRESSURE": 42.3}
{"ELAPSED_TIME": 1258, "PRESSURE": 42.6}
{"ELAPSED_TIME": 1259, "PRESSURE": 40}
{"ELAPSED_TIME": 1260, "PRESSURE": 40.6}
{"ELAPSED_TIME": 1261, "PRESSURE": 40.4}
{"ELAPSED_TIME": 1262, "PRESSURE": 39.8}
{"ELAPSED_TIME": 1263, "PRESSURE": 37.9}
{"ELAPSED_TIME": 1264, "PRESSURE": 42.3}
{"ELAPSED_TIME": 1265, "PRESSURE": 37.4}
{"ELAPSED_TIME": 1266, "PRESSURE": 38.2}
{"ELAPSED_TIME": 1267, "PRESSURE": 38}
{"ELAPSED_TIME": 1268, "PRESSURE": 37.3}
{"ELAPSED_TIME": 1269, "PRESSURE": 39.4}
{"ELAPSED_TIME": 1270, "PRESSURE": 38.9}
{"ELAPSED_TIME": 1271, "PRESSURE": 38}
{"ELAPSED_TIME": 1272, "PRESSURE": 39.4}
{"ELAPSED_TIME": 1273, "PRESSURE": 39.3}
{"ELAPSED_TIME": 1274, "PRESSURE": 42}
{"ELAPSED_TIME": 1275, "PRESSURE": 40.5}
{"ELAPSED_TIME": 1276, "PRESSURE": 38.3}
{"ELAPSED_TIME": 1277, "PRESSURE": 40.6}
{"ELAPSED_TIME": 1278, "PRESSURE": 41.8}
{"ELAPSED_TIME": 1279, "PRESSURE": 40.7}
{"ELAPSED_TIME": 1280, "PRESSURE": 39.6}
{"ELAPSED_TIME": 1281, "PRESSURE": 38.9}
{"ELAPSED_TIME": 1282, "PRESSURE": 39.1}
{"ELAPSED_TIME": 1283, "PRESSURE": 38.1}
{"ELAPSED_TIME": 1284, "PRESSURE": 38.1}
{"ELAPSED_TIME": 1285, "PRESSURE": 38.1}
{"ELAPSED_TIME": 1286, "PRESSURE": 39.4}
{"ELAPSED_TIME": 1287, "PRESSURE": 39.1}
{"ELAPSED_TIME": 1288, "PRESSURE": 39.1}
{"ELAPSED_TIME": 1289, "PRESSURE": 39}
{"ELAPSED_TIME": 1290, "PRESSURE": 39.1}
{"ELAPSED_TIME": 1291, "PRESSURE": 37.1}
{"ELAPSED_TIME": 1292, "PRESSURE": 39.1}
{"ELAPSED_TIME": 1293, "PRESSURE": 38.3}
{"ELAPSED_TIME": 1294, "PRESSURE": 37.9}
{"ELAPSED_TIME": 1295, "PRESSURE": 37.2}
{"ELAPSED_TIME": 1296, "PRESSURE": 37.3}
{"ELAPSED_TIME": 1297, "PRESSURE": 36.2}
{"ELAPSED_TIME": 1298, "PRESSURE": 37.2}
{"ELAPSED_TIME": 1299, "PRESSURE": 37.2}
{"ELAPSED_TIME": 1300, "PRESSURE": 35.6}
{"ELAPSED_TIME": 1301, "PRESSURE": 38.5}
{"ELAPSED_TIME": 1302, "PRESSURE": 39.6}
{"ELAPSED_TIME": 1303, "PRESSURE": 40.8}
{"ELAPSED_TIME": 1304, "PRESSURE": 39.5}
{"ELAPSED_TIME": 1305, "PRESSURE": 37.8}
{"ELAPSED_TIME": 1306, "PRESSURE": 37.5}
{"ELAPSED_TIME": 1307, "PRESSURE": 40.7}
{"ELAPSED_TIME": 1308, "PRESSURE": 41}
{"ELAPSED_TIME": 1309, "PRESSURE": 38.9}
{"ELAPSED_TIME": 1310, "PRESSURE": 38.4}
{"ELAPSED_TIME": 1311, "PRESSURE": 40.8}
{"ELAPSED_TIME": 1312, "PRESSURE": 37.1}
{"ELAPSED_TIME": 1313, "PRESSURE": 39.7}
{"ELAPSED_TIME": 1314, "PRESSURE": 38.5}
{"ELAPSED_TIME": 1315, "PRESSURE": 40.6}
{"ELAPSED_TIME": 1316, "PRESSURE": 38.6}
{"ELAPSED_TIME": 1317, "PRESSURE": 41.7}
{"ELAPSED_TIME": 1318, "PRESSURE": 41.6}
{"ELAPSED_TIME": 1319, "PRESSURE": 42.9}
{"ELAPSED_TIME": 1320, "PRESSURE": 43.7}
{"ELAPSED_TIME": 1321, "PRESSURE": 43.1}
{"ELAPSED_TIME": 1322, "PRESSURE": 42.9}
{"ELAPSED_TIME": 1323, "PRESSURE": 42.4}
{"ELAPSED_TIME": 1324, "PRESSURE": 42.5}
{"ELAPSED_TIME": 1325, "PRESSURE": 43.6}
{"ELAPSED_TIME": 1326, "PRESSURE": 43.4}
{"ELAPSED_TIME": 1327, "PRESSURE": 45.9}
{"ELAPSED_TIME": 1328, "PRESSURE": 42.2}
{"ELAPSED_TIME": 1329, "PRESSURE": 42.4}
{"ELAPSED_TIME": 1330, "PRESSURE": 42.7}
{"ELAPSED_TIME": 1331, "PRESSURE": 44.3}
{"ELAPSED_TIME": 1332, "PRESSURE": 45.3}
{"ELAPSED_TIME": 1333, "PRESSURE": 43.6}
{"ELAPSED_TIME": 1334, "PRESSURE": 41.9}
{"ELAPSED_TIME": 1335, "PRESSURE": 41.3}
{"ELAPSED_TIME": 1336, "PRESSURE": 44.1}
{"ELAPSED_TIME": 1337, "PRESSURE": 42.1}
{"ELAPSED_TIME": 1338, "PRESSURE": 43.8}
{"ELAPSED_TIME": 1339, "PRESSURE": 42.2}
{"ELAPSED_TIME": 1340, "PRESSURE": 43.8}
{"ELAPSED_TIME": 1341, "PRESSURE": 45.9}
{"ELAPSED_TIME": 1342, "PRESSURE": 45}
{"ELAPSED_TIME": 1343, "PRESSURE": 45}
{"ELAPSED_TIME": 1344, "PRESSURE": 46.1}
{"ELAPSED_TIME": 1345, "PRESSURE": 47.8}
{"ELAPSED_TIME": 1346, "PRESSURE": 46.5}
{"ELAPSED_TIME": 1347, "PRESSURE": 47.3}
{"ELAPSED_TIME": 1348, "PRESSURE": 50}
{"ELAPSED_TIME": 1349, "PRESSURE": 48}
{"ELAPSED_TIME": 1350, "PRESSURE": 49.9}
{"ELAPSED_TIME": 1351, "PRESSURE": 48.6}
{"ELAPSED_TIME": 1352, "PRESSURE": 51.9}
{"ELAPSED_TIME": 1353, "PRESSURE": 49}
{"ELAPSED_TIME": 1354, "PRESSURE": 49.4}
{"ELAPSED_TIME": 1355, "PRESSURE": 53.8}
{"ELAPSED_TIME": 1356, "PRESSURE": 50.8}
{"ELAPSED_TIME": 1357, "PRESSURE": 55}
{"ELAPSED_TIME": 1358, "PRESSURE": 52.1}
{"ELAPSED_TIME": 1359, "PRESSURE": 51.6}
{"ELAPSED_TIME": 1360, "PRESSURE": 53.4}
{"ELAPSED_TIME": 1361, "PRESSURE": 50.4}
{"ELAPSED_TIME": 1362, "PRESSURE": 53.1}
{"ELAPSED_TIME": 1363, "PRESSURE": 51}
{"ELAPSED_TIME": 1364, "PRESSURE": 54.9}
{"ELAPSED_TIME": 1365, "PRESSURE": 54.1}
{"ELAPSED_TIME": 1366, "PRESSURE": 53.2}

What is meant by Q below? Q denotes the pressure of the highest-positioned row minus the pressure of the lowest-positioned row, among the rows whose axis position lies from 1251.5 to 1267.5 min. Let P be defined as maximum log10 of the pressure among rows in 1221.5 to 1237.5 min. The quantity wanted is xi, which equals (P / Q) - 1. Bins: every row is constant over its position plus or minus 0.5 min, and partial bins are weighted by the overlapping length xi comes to -1.9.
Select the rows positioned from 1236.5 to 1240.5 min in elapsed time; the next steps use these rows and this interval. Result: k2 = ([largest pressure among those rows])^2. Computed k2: 1971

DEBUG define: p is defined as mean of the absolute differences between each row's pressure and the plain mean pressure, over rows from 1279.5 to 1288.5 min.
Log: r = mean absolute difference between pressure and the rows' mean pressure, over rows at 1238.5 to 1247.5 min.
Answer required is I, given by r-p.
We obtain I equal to 0.8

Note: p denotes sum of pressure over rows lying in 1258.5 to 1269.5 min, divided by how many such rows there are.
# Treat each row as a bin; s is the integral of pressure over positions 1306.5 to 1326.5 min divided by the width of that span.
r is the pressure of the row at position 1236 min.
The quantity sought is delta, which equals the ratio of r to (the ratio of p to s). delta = 44.3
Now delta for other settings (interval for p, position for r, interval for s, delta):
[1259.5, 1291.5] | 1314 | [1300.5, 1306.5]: 38.2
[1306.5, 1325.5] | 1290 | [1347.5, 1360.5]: 48.7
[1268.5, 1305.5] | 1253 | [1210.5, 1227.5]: 52.1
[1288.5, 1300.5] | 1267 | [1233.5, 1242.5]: 43.4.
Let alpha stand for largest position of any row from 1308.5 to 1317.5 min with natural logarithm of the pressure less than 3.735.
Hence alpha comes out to 1317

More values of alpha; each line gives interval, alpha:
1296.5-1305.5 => 1305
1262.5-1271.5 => 1271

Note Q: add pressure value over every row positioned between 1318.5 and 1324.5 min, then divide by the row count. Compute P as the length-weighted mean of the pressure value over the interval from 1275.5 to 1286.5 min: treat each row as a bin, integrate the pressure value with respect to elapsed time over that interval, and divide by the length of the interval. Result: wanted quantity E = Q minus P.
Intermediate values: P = 39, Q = 42.9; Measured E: 4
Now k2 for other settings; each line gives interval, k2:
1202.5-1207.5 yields 2550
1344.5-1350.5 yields 2500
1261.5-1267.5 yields 1789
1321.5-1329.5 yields 2107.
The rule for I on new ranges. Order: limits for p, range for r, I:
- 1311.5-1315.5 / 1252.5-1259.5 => -0.3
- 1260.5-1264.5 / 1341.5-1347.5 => -0.3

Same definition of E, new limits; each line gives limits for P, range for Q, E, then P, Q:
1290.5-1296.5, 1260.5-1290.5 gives 1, 38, 39.3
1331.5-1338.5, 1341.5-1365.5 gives 7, 43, 50.2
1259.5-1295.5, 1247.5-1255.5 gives 3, 39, 41.7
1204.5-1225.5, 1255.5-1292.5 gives -7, 47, 39.5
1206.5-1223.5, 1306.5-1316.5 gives -7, 47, 39.4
